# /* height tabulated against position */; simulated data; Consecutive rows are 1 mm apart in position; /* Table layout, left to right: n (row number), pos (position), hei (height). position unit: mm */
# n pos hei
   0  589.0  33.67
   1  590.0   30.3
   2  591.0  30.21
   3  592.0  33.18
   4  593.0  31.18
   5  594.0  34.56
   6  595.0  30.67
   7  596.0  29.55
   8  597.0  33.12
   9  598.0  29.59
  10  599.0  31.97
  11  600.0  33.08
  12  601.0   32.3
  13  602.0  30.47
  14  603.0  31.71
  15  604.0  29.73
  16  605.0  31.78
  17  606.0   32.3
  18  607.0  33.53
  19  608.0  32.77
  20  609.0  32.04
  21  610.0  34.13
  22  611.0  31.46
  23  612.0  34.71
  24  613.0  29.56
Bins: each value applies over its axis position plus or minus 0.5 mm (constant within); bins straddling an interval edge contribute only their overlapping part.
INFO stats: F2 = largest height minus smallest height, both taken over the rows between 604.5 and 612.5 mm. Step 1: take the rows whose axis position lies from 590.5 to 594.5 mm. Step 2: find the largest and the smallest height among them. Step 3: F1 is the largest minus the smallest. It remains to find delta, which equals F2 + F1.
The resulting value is 7.6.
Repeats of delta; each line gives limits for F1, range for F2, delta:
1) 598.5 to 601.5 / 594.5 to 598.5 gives 4.7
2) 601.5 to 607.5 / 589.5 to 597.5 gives 8.8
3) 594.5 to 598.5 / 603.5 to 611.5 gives 8.0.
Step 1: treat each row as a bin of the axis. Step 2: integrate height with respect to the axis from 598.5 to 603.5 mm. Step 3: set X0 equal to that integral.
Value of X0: 160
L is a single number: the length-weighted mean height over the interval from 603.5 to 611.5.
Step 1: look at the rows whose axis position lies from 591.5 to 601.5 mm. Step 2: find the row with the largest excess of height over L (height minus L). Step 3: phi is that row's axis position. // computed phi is 594.0 mm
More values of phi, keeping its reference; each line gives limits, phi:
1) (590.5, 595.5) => 594.0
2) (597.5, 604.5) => 600.0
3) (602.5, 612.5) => 612.0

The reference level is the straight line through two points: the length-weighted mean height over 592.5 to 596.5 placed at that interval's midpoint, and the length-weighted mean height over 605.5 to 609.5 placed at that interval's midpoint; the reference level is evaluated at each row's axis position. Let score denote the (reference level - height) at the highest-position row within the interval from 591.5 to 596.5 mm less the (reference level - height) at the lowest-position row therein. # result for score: 4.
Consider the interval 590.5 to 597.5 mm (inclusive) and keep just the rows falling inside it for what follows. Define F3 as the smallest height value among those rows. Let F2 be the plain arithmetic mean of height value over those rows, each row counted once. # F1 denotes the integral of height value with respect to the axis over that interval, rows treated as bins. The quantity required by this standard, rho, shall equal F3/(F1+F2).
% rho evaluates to 0.12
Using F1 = 222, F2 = 31.8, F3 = 29.55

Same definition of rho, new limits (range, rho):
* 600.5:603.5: 0.24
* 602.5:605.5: 0.24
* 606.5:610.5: 0.19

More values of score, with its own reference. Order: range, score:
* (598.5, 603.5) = 1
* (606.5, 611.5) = 2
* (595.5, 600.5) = -3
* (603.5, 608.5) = -3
